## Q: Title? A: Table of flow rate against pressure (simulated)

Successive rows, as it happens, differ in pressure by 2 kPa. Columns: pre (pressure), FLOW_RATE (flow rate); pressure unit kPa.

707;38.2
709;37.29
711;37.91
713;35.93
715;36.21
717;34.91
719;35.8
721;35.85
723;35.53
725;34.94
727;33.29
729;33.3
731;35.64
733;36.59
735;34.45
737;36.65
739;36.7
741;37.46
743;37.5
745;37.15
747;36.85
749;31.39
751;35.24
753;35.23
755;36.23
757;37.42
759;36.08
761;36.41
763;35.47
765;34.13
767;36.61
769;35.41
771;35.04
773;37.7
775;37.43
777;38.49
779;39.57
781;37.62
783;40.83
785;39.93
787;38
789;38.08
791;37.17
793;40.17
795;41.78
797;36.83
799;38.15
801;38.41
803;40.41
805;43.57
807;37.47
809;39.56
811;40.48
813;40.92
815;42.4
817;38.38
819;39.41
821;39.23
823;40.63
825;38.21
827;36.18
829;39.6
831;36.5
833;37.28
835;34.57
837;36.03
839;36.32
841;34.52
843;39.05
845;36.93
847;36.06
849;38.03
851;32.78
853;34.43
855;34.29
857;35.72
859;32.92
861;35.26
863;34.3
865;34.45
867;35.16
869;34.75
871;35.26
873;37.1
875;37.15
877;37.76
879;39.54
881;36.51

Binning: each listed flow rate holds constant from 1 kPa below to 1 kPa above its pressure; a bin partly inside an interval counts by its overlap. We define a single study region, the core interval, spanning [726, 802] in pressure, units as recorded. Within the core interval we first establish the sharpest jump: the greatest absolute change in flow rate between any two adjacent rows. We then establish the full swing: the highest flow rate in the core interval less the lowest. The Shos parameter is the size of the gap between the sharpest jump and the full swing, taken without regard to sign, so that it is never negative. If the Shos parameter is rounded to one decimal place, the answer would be 4.9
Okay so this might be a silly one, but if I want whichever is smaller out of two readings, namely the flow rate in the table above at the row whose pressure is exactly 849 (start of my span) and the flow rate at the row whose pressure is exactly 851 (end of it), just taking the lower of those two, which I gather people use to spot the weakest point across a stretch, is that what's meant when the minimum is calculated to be 32.8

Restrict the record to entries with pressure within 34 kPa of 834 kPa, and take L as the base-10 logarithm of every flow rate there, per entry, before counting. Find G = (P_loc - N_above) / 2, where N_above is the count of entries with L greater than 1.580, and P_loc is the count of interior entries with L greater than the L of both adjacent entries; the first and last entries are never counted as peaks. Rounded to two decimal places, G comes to -1.50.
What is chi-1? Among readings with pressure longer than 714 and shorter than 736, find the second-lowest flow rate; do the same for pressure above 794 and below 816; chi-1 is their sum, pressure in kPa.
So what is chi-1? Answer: 70.8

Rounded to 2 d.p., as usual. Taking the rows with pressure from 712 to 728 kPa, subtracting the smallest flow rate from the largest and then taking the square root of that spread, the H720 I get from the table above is 1.71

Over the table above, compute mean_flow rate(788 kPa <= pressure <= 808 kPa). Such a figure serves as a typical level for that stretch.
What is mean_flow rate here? 39.2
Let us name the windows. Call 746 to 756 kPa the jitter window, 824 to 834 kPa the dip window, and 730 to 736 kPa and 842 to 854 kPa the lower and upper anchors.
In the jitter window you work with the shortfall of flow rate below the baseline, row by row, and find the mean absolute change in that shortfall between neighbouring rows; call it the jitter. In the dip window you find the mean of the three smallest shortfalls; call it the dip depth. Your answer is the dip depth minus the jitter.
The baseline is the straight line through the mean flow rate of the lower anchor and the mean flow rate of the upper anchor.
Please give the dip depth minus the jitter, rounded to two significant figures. -4.8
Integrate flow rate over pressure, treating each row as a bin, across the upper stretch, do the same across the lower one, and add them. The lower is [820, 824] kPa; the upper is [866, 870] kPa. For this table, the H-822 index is 300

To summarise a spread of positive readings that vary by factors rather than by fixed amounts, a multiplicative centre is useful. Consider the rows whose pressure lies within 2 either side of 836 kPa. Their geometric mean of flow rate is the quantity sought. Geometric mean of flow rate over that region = 35.3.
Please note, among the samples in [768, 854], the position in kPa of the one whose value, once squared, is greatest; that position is 805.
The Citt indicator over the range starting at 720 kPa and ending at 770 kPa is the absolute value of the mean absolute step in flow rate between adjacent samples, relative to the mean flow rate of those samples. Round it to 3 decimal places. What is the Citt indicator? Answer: 0.036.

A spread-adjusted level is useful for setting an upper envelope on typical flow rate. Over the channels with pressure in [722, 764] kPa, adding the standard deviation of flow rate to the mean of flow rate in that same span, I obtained 37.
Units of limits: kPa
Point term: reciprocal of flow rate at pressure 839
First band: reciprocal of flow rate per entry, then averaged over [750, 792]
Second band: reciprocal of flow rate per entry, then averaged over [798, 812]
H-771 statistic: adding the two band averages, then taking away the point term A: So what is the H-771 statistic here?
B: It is 0.025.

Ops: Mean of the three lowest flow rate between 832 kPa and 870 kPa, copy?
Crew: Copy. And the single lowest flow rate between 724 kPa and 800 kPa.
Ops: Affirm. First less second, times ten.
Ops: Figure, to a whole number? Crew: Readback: 19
